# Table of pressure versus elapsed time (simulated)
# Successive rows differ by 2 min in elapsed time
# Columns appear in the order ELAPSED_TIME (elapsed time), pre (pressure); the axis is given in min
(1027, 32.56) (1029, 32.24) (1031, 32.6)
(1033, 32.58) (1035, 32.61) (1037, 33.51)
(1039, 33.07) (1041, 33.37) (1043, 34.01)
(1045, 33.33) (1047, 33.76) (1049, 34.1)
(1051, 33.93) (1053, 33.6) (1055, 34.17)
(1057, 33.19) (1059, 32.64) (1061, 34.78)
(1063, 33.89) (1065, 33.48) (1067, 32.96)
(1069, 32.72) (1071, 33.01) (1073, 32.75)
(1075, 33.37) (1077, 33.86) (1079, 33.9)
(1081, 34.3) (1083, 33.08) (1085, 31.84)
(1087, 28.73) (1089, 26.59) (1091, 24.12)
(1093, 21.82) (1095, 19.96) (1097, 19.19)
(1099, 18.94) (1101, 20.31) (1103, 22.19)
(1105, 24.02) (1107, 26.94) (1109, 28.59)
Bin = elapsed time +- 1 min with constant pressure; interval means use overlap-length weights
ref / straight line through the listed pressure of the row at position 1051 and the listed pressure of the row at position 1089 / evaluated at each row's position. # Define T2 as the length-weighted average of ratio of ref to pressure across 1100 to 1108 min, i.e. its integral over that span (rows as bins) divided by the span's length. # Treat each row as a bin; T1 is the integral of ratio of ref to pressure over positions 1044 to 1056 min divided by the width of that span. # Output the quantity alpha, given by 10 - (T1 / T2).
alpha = 9.0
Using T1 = 1.01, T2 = 1.03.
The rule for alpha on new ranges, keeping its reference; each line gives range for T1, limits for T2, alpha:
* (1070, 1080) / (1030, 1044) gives 9.2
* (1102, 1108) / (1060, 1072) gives 9.0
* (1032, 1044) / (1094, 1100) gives 9.2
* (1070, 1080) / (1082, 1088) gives 9.0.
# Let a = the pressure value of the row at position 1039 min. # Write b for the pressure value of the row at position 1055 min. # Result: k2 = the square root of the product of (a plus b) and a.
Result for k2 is 47.2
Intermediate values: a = 33.07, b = 34.17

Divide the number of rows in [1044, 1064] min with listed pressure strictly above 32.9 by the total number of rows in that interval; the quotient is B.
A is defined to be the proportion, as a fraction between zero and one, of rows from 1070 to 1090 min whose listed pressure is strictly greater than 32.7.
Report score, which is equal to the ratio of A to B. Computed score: 0.8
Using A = 0.70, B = 0.90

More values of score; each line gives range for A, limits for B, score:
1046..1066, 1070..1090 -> 1.5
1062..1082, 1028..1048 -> 1.7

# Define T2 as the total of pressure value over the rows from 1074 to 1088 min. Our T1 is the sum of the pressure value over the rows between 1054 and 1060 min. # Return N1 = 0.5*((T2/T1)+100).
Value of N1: 51.1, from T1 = 100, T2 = 229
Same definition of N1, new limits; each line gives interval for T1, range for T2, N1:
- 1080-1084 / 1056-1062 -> 50.7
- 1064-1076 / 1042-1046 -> 50.2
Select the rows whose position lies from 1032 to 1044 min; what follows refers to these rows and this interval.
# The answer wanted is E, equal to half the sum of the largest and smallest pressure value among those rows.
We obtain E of 33.3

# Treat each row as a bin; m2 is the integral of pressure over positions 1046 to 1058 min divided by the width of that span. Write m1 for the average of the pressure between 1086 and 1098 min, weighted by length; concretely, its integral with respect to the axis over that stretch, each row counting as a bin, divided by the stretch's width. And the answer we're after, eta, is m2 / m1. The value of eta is 1.44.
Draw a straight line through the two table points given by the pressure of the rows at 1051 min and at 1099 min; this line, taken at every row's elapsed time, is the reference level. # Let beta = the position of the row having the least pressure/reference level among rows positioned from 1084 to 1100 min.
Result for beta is 1097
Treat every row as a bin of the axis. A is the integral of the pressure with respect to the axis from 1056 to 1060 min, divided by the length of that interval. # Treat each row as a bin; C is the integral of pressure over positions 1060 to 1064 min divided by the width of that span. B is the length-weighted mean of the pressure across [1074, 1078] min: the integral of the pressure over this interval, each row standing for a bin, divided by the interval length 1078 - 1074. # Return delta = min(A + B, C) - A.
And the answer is 1.4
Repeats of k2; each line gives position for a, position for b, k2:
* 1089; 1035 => 39.7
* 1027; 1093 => 42.1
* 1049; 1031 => 47.7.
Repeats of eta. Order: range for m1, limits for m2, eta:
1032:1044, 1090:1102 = 0.62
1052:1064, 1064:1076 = 0.98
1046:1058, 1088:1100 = 0.64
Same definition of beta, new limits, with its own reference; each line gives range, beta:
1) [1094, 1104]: 1097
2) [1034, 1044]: 1035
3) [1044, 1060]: 1045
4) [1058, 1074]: 1059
